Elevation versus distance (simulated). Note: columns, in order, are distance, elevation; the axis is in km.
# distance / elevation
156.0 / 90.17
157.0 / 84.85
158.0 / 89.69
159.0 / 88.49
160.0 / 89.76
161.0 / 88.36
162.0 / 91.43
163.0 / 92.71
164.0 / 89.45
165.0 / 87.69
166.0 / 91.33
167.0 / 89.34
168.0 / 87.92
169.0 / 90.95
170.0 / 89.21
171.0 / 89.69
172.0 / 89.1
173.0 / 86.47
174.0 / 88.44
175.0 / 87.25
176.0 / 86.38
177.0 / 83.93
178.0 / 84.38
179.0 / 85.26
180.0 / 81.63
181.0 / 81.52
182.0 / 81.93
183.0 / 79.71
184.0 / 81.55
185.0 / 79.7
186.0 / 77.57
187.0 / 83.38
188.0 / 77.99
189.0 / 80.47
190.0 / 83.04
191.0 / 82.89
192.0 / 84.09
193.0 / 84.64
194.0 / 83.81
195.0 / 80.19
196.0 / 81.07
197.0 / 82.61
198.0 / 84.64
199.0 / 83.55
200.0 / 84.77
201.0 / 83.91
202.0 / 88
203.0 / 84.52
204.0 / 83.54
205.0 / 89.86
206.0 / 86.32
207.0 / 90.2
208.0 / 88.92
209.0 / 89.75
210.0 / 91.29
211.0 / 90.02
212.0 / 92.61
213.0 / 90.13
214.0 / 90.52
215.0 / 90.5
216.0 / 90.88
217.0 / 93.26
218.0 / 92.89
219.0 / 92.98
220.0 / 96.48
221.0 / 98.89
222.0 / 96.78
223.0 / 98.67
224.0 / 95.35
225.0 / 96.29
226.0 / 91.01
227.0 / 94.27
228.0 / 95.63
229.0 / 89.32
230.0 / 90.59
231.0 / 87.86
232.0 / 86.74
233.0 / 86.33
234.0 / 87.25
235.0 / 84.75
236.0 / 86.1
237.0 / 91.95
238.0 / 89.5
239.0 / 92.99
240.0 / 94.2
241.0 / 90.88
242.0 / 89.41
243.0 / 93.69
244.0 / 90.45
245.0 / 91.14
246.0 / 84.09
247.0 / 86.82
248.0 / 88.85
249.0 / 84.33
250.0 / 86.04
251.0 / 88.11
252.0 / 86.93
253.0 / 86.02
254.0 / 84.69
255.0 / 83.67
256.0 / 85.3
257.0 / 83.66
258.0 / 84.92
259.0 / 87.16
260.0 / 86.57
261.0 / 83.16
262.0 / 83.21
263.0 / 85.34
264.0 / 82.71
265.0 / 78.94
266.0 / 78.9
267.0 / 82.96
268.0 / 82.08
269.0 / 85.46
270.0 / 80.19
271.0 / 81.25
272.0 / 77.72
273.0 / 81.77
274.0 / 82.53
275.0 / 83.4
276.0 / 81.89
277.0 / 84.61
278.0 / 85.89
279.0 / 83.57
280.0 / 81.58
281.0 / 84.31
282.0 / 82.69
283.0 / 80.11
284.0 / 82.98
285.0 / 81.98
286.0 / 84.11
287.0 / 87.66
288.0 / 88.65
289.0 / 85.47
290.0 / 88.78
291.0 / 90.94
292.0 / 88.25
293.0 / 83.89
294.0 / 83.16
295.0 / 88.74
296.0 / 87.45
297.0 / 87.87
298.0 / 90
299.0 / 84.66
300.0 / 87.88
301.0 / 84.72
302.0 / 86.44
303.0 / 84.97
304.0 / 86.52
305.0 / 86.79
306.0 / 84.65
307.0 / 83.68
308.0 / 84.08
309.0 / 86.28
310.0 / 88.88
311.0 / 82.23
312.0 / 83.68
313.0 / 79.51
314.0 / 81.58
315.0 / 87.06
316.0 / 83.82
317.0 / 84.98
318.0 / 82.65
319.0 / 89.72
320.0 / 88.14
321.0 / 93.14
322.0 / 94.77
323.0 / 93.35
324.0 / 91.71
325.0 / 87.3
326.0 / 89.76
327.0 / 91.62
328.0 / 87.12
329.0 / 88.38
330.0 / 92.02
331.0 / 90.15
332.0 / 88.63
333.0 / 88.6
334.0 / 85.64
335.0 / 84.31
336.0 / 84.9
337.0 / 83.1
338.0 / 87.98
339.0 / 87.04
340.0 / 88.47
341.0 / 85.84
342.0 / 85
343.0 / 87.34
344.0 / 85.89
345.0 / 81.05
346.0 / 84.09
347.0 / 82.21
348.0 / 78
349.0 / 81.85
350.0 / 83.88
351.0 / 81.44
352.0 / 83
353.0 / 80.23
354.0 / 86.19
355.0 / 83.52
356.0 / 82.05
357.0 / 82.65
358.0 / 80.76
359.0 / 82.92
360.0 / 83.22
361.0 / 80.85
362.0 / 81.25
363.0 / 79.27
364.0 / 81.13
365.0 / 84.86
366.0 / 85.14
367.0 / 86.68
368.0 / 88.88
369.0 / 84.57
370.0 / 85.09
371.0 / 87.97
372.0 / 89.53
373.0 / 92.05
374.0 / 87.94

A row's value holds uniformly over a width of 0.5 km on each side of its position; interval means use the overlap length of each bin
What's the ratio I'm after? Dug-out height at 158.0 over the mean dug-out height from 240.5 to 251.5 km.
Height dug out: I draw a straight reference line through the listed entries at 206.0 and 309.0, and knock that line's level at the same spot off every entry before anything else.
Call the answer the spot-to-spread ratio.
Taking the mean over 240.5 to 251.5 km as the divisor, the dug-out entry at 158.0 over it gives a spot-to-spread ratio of 1.5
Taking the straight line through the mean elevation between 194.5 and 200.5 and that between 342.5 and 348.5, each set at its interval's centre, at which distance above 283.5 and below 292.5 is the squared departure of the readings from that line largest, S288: 291.0 km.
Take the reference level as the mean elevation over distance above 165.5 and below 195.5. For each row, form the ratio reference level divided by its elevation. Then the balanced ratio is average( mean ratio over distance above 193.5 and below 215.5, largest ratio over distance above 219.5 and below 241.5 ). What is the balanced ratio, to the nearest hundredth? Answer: 0.99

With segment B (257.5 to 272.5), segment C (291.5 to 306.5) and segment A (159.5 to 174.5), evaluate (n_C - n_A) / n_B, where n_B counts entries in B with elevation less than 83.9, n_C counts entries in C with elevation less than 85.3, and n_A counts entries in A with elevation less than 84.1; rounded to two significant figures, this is 0.60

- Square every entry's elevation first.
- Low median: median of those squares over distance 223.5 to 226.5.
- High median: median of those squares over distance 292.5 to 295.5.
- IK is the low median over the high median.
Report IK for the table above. 1.29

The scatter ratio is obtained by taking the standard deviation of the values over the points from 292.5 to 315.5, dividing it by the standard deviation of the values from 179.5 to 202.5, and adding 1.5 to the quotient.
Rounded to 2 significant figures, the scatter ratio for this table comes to 2.6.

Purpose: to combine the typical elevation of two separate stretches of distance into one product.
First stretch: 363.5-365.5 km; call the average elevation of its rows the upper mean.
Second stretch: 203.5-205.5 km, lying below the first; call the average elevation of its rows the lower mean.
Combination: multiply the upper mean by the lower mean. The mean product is 7196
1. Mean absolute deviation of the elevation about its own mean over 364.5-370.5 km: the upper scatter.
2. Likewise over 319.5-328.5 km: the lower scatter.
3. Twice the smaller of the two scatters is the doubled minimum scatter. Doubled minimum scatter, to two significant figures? 2.5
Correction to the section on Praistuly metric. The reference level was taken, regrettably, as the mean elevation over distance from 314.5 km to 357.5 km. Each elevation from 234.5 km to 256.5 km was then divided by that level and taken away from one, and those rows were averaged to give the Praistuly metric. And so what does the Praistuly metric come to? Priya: -0.02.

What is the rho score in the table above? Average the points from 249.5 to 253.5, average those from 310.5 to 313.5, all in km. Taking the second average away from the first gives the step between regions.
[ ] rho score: 5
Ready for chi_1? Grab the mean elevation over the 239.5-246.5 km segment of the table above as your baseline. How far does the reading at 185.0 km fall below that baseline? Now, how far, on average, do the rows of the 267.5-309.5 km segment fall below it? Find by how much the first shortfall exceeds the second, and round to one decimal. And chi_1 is 5.1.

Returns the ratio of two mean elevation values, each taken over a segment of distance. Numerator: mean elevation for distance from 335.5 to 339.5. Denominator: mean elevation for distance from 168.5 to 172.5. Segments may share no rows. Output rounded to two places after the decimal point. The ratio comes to 0.96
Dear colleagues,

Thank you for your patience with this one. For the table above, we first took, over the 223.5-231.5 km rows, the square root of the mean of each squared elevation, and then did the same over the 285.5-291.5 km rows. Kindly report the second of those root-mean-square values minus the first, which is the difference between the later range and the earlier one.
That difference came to -5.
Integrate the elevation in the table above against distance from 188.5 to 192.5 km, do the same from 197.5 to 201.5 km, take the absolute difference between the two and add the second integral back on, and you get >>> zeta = 343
